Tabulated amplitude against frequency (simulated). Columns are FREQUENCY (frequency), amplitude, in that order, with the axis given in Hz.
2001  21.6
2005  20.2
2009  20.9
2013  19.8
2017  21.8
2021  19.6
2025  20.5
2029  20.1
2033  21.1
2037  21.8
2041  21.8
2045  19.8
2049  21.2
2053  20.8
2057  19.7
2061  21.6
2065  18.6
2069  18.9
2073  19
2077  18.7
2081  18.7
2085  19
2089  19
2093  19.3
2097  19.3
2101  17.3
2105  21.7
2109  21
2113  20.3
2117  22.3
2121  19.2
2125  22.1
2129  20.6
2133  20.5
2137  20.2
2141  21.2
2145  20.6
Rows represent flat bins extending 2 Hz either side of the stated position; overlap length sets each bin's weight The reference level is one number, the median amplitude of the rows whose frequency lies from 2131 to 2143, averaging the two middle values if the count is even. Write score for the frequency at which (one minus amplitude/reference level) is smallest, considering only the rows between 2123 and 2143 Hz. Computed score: 2125 Hz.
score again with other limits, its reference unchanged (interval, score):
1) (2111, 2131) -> 2117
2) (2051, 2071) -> 2061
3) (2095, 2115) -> 2105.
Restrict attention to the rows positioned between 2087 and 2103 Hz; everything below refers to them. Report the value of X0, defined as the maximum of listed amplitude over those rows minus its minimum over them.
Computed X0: 2.0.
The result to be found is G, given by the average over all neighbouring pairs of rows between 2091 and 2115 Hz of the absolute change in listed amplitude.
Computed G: 1.56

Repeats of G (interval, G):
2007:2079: 1.11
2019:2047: 0.83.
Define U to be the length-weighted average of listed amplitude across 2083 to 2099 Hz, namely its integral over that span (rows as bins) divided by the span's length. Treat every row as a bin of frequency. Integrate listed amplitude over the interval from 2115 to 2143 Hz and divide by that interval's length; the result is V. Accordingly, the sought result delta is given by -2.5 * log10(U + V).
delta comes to -4.01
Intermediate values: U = 19.15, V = 20.9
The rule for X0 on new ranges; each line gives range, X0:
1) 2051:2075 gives 3.0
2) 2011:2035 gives 2.2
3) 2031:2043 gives 0.7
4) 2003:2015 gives 1.1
